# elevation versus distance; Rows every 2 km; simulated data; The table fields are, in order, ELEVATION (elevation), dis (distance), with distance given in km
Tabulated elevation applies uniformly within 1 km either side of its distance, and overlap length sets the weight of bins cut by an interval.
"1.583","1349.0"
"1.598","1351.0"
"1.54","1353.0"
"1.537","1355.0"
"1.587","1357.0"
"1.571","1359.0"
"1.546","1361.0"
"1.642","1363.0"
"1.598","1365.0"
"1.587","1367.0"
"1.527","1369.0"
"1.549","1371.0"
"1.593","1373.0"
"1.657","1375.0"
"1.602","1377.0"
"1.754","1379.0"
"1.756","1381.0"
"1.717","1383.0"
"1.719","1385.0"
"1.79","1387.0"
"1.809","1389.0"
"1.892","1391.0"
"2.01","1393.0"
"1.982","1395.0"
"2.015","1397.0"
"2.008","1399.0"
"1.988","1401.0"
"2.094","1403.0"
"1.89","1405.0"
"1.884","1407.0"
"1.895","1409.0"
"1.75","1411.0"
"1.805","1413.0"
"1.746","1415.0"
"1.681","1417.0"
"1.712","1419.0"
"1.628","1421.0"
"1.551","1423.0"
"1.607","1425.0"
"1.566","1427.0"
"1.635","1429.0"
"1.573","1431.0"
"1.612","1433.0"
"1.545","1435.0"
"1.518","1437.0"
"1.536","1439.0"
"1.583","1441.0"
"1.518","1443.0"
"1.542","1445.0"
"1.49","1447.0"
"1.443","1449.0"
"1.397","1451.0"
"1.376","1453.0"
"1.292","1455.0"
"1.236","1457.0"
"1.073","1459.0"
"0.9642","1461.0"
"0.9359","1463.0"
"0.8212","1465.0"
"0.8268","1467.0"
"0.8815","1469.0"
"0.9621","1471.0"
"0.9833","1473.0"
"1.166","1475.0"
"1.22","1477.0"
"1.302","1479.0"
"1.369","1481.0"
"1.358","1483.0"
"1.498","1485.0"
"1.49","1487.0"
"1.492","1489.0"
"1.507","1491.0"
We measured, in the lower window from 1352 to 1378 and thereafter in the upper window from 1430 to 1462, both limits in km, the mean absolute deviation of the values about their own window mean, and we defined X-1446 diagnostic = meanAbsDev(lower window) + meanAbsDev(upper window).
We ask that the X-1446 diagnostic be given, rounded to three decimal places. 0.179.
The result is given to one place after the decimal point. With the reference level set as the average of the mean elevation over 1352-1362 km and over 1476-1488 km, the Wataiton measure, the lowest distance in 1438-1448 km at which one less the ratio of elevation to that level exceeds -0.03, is 1447.0 km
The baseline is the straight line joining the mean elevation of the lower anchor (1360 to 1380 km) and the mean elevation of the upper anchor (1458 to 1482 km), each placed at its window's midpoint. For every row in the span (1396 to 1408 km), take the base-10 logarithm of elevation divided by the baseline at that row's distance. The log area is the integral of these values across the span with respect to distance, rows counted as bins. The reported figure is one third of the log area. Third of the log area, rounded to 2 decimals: 0.57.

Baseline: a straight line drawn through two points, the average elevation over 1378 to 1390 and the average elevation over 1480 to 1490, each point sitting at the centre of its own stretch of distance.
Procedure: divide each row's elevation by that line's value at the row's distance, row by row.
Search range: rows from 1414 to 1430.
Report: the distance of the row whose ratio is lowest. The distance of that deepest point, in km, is 1423.0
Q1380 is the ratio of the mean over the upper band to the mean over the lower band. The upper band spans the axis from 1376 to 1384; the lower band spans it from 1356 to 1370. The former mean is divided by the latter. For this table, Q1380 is 1.1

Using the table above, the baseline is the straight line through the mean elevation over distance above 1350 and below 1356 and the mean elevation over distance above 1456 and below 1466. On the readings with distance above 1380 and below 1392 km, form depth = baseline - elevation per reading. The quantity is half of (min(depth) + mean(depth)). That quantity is -0.46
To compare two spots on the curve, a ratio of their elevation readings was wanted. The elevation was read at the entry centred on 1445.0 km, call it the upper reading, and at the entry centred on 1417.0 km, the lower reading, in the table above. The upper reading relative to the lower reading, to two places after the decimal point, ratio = 0.92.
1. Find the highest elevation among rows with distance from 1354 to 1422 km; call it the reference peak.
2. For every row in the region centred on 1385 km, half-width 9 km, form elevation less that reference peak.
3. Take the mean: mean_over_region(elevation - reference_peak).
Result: -0.31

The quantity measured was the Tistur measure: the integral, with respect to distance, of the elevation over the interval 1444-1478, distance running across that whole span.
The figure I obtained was 39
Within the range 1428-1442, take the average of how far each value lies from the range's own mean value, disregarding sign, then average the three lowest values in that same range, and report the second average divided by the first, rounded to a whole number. 46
